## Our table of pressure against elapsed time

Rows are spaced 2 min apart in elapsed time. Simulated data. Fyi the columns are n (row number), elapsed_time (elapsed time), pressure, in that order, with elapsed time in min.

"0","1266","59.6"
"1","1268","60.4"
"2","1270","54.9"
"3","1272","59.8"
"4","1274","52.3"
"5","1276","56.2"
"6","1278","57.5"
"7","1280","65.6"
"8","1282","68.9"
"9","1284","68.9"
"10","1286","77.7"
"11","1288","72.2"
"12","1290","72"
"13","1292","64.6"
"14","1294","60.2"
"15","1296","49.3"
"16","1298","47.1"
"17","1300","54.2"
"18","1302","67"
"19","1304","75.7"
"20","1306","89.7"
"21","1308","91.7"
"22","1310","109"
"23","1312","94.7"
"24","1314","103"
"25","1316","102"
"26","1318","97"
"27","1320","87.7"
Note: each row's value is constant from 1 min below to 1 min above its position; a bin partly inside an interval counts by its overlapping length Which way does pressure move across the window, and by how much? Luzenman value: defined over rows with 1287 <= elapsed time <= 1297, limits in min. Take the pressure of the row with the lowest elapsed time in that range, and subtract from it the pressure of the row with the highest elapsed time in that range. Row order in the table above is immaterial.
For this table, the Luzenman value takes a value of 23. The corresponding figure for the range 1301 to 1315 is -36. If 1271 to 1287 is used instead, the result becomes -18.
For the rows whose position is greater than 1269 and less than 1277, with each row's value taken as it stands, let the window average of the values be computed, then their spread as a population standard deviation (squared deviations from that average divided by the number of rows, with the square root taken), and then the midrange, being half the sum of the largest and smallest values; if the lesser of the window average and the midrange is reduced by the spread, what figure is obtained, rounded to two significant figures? 53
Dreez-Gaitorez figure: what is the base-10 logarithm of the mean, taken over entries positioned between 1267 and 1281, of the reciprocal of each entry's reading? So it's -1.762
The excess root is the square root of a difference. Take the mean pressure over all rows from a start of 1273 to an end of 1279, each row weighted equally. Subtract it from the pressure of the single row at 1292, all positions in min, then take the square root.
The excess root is 3.0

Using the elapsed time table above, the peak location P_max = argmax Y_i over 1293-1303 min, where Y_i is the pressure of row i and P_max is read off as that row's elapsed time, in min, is 1302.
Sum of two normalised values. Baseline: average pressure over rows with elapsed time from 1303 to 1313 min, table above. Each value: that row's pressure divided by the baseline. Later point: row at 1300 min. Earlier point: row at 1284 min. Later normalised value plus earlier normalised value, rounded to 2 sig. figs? 1.3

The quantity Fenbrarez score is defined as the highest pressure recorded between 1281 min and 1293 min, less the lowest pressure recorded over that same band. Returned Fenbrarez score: 13.1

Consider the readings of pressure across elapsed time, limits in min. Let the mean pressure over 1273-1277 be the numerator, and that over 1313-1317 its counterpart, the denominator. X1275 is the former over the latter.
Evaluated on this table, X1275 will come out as 0.53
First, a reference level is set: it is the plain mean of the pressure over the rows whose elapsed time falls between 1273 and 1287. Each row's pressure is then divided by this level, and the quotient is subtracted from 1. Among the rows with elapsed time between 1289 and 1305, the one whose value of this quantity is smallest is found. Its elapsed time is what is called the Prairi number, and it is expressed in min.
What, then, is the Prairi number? 1304 min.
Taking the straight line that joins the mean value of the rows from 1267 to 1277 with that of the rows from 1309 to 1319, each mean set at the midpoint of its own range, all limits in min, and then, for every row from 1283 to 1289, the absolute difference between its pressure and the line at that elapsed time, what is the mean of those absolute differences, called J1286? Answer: 3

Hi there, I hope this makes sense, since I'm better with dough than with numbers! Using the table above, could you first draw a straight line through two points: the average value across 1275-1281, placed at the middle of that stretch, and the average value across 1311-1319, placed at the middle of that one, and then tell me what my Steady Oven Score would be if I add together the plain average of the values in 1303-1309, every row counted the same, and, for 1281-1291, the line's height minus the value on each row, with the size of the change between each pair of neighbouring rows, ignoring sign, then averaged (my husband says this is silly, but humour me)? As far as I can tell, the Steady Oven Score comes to 90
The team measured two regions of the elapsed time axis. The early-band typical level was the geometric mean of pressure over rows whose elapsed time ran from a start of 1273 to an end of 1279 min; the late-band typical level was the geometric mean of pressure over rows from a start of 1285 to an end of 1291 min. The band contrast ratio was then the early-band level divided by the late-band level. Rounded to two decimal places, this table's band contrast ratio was 0.75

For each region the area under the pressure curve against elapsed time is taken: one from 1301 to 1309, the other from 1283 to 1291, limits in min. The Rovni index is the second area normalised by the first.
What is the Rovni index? 0.9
